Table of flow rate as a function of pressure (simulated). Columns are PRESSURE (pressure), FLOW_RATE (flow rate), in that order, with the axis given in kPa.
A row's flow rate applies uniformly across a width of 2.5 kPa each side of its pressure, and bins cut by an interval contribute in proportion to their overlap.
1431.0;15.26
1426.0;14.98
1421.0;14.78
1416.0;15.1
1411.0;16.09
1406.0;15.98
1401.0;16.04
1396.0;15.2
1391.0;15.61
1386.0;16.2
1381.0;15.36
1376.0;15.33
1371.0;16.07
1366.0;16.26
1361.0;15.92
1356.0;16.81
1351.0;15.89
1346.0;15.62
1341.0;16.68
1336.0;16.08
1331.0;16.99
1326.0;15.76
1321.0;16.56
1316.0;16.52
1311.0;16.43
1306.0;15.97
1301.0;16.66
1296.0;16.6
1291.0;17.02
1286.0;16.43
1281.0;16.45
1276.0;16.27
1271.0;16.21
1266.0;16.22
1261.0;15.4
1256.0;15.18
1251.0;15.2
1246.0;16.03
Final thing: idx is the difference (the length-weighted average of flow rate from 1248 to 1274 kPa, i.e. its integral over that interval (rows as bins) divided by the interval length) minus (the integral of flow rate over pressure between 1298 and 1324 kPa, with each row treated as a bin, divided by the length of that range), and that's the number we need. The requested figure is -0.8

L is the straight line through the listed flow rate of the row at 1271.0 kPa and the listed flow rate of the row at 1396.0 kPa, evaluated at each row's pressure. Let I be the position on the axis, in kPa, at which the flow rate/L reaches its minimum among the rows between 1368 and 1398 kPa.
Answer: 1376.0 kPa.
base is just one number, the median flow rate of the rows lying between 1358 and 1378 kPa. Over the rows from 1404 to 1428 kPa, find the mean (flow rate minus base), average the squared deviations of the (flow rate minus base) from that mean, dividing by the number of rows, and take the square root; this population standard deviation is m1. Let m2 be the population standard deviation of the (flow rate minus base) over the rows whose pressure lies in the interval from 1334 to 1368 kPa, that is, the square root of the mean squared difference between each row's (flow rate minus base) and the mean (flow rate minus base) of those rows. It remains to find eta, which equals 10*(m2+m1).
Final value 9.4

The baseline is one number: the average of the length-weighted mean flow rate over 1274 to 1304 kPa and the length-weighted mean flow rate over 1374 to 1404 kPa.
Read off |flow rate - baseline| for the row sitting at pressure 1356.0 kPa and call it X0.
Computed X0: 0.7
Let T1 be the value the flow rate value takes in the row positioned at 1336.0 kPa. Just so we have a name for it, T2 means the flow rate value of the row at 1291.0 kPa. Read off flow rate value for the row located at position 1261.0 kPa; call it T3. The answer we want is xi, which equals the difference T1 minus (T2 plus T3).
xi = -16.3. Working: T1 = 16.08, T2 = 17.02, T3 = 15.4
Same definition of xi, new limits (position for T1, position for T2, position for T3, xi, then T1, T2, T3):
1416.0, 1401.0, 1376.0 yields -16.3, 15.1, 16.04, 15.33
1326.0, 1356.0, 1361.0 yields -17.0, 15.76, 16.81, 15.92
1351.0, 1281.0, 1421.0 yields -15.3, 15.89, 16.45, 14.78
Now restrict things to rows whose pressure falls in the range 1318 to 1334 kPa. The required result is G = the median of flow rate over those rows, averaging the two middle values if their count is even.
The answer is 16.6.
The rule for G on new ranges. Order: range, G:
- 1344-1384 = 15.9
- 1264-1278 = 16.2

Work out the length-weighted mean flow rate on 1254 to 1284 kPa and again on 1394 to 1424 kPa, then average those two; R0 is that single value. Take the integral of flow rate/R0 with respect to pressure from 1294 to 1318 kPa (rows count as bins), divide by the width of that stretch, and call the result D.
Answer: 1.04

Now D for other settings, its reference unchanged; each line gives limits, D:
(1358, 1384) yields 1.00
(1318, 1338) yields 1.04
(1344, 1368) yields 1.02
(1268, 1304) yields 1.05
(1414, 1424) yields 0.95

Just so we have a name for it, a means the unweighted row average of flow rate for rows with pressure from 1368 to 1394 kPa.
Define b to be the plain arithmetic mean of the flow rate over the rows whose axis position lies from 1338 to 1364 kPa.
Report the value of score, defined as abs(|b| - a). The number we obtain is 0.47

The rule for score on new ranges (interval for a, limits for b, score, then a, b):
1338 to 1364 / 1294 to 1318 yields 0.25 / 16.2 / 16.4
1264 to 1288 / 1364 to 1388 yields 0.47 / 16.3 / 15.8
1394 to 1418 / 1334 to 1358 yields 0.53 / 15.7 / 16.2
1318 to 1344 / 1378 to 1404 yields 0.73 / 16.4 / 15.7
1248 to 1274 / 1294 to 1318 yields 0.79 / 15.6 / 16.4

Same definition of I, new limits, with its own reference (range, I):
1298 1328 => 1326.0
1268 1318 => 1271.0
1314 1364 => 1326.0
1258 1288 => 1261.0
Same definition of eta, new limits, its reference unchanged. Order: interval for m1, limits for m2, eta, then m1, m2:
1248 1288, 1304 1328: 8.4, 0.52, 0.32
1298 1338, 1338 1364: 8.5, 0.38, 0.47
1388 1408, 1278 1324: 5.9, 0.34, 0.26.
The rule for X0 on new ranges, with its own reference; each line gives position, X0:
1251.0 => 0.9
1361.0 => 0.2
